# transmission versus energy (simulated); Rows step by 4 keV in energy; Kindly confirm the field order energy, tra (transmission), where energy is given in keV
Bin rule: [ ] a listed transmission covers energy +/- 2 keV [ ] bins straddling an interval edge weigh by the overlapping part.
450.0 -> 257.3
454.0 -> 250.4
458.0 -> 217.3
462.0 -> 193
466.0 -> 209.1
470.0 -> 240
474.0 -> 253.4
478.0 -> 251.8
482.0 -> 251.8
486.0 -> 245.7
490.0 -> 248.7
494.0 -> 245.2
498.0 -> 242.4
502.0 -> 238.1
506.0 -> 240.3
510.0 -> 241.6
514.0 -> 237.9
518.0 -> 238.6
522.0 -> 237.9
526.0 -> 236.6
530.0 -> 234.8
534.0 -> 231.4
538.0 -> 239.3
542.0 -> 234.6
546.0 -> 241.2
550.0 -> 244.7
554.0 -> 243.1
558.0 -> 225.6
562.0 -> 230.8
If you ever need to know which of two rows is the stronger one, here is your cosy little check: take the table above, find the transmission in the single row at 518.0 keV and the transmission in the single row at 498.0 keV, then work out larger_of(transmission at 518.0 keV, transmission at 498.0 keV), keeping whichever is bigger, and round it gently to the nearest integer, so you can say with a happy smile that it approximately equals 242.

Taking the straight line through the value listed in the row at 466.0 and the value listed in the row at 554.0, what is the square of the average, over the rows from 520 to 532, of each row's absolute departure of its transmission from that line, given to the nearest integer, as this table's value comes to 17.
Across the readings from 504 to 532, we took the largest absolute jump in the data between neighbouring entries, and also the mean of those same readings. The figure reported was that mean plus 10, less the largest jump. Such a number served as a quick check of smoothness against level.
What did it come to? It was 245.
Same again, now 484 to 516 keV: 248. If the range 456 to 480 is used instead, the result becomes 207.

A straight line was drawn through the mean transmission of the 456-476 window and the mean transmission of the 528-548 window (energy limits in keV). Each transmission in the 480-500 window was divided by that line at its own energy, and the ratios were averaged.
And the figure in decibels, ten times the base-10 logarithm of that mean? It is 0.4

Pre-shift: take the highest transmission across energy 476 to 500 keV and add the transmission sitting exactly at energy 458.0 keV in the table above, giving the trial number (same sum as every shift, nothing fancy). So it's 469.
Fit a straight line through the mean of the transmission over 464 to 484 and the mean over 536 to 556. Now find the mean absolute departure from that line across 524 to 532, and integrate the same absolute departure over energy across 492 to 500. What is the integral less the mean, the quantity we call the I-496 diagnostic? 17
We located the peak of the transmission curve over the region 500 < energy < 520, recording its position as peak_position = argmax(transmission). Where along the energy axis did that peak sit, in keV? 510.0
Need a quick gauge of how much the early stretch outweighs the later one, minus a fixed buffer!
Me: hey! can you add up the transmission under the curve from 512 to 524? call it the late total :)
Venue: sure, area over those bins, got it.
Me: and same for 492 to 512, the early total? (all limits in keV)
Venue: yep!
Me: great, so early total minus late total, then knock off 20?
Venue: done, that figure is 1953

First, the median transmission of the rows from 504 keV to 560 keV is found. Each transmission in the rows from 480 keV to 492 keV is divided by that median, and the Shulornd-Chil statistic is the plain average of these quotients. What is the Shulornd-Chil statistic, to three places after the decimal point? 1.044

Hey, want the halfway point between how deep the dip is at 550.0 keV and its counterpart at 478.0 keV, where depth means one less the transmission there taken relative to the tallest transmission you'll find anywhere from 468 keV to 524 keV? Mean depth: 0.020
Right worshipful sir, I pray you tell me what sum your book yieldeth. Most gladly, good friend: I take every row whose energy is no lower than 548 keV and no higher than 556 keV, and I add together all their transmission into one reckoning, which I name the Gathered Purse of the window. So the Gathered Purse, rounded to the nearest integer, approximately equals 488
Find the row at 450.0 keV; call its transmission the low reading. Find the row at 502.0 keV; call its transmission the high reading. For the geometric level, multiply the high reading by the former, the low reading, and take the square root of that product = 248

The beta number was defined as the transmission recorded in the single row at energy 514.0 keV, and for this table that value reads 237.9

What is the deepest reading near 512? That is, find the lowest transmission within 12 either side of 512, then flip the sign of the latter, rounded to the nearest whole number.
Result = -238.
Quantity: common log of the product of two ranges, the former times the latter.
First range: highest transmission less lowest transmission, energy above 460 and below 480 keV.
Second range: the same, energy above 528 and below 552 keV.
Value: 2.90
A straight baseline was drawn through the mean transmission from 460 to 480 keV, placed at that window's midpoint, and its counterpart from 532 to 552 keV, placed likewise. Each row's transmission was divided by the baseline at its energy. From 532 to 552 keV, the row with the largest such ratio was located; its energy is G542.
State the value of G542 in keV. 550.0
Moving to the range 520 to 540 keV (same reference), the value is 522.0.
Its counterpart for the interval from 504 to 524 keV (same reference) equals 510.0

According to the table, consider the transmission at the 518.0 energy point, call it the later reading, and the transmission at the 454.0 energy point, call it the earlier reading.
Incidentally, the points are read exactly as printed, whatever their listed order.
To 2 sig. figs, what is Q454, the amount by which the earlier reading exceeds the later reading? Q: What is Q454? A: 12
